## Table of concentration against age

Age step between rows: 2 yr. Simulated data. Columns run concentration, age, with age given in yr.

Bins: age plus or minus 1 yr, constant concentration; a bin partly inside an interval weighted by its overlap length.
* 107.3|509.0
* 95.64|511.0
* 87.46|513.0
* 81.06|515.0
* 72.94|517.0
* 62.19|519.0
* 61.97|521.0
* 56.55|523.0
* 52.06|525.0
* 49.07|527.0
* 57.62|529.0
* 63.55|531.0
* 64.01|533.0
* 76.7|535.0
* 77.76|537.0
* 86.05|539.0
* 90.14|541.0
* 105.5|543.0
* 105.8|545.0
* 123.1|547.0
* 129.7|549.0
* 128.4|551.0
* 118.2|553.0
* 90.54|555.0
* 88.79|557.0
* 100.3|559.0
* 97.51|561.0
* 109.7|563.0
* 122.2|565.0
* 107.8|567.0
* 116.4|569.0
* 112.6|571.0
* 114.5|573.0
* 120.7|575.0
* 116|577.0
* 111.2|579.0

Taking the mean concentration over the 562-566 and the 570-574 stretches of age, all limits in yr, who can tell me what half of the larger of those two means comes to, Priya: 58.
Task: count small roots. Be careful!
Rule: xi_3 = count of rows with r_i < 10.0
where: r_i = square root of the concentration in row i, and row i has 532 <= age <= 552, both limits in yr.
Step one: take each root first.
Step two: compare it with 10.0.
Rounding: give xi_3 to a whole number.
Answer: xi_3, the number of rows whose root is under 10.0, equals 5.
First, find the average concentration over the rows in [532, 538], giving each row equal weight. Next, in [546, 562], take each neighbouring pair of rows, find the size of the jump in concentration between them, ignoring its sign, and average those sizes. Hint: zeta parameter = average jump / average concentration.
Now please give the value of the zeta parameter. 0.12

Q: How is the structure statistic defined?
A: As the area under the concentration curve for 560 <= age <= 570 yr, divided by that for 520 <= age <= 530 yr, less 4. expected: -2.00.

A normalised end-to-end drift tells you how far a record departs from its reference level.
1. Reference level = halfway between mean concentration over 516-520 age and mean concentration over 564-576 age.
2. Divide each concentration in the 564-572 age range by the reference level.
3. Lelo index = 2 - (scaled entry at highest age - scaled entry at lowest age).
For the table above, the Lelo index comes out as 2.1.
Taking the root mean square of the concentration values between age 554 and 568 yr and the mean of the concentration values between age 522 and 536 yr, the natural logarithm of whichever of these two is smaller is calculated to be 4.09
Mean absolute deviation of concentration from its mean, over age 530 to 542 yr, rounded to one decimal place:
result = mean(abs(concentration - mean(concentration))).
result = 8.4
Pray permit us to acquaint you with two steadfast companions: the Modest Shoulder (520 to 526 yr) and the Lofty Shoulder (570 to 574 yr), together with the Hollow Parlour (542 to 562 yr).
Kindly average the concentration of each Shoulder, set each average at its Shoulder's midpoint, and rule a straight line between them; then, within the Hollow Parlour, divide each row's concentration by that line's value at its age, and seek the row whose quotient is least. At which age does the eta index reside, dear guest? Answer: 557.0 yr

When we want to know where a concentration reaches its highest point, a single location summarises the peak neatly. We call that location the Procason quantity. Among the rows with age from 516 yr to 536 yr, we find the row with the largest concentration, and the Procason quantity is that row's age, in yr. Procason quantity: 535.0 yr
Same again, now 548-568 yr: 549.0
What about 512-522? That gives 513.0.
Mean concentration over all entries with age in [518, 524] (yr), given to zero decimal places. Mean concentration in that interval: 60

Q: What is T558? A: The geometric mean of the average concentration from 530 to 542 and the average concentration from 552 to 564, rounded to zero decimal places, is 88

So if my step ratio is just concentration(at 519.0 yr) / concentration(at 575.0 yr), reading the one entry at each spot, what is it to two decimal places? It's 0.52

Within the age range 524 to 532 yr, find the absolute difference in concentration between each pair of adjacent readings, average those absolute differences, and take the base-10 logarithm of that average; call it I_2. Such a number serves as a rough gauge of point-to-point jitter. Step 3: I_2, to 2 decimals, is 0.77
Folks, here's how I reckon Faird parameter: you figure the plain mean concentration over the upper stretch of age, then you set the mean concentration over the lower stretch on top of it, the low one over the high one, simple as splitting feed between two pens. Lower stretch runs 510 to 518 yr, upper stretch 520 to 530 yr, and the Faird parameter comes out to 1.5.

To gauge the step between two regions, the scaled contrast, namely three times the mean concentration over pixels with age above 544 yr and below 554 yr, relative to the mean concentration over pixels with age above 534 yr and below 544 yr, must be 4.2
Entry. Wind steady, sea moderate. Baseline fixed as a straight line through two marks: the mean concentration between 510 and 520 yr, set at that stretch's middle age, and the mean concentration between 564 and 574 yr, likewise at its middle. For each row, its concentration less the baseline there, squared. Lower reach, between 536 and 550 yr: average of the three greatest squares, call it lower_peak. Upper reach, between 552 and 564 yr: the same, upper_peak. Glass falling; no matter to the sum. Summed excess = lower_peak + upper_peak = 768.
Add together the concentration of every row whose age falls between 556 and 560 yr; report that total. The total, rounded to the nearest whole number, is 189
